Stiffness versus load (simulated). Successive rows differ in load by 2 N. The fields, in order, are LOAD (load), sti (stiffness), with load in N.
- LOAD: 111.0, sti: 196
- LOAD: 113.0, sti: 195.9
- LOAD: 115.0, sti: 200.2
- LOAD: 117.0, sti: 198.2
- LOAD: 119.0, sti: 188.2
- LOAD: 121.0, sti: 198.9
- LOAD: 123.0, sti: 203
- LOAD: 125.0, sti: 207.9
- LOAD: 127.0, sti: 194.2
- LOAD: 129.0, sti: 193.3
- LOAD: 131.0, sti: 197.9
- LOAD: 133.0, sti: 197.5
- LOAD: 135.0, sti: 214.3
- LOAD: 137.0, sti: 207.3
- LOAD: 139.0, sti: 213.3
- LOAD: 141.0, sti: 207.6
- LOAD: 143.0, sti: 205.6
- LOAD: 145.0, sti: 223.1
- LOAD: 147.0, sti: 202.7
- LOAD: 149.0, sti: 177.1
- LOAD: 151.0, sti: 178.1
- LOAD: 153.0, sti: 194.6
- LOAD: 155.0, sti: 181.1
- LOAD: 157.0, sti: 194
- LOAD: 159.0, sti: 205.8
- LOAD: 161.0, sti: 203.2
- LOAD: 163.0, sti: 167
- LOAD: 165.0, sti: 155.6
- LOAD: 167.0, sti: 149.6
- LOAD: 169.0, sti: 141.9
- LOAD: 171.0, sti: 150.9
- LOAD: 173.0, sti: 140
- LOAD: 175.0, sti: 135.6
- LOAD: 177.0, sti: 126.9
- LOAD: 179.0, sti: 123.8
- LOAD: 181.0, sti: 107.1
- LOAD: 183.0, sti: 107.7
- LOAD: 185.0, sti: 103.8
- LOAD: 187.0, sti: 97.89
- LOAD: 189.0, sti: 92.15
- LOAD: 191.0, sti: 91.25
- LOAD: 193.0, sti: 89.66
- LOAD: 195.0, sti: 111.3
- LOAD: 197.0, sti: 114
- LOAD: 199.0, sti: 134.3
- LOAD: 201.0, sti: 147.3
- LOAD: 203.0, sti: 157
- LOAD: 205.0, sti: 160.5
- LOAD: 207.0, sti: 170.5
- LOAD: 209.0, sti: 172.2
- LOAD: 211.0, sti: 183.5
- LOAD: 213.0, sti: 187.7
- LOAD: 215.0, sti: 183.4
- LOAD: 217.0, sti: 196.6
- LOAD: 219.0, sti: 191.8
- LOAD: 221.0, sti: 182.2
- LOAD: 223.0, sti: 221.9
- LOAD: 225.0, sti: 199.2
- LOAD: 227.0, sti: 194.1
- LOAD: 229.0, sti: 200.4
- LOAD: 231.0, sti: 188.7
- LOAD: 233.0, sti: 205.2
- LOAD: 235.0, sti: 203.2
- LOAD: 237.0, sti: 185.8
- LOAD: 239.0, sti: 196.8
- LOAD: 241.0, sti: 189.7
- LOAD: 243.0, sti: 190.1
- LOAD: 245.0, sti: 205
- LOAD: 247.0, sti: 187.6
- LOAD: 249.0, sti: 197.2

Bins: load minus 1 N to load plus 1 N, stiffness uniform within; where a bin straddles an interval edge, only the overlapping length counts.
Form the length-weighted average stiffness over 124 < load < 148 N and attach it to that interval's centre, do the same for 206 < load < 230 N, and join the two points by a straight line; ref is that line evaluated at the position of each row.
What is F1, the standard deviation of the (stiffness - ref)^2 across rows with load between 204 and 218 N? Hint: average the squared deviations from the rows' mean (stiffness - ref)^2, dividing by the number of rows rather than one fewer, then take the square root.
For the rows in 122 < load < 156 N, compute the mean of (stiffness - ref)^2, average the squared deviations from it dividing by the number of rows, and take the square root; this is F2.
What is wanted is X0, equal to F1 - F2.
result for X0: 137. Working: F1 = 348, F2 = 211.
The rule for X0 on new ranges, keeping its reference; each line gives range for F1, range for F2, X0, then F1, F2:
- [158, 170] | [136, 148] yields 1092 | 1227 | 135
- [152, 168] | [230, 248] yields 781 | 927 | 145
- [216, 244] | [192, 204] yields -3059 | 268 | 3327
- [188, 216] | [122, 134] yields 4143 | 4210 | 67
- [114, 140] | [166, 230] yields -3603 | 103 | 3706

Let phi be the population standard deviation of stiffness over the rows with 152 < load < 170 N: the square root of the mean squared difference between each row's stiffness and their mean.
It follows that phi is 22.8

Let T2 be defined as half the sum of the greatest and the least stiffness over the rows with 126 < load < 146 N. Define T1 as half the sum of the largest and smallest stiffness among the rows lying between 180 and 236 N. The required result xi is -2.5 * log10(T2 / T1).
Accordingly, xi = -0.31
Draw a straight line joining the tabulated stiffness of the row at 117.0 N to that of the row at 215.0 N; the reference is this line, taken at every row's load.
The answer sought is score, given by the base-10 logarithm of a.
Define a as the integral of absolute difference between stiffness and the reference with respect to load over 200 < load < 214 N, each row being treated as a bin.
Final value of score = 2.39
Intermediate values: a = 243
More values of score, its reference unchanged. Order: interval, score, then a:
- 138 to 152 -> 2.35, 224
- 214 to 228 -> 2.27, 185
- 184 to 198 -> 3.09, 1218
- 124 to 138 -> 2.01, 102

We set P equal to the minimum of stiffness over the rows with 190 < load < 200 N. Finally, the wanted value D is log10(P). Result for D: 1.95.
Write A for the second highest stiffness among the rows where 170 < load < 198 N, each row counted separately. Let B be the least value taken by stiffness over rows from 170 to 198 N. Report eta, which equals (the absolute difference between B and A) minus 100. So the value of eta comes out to -50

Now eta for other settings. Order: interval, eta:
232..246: -81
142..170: -36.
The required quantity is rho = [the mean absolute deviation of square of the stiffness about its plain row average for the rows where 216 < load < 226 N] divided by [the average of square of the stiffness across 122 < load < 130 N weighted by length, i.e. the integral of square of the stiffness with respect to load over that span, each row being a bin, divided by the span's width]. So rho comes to 0.10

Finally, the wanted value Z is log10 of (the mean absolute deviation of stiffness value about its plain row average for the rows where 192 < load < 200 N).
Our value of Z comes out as 1.1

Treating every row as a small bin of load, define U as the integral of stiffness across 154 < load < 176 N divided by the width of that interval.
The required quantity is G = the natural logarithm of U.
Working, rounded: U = 166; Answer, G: 5.11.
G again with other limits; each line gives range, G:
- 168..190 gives 4.79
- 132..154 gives 5.31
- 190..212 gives 4.94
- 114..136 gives 5.30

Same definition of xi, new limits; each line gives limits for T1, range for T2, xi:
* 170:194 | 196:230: -0.36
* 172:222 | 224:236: -0.35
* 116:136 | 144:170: 0.11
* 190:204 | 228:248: -0.50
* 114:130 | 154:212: 0.32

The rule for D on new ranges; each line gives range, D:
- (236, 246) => 2.27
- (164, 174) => 2.15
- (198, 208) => 2.13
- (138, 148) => 2.31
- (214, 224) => 2.26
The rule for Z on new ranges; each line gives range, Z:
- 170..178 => 0.9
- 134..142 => 0.5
